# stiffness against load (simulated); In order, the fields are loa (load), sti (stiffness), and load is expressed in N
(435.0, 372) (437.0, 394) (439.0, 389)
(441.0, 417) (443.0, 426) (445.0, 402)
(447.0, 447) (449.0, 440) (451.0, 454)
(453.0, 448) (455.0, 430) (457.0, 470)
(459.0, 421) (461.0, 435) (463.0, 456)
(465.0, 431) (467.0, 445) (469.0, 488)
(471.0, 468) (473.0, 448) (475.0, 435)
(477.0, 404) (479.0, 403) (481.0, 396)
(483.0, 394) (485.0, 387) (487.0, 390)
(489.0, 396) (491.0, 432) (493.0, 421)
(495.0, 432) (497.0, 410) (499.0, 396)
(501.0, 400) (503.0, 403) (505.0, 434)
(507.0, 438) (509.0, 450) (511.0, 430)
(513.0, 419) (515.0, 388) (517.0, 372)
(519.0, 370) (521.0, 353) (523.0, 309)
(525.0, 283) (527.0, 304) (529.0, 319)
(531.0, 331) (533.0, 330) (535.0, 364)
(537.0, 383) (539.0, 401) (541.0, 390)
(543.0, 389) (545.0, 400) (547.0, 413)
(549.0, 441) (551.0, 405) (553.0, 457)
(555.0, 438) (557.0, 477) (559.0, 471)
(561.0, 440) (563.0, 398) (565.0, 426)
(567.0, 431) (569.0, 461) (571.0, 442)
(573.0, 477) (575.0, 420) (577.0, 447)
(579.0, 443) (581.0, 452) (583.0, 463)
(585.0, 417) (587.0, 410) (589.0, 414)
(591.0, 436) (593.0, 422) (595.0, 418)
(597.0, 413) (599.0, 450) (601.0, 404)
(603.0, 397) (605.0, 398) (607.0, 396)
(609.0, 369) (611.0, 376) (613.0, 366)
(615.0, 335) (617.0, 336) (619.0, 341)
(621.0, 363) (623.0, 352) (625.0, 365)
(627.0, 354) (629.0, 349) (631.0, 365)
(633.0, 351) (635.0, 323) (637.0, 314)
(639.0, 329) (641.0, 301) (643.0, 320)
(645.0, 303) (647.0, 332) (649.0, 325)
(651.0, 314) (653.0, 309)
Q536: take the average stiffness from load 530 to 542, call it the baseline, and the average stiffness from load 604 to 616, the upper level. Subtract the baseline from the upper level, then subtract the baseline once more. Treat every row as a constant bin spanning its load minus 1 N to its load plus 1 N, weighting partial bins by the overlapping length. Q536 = -360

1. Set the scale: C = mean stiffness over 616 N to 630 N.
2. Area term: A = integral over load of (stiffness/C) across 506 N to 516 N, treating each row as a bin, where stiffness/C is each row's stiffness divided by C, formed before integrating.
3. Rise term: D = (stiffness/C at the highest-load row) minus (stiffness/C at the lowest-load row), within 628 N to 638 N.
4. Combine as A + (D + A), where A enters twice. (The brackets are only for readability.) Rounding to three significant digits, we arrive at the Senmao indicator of 24.1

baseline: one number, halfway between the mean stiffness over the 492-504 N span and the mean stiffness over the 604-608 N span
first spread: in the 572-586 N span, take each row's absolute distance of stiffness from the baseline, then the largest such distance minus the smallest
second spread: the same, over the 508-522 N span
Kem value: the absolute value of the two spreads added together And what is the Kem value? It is 95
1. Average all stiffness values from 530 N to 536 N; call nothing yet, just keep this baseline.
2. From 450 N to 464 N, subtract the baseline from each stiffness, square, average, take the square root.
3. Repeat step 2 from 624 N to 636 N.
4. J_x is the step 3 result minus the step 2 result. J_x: -87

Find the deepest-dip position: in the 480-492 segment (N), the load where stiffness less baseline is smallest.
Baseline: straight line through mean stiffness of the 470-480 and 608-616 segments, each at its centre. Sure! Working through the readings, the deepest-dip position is 485.0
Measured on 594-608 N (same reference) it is 603.0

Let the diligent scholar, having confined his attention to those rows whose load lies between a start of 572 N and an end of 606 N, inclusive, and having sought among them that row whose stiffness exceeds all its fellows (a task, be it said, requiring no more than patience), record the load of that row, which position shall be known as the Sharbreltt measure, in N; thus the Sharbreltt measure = 573.0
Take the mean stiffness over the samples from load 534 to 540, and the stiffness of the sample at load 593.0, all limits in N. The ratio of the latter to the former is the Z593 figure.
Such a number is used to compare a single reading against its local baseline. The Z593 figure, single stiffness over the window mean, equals 1.10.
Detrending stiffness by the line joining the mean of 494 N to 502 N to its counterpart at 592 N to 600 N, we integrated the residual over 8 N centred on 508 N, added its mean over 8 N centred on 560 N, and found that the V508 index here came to 241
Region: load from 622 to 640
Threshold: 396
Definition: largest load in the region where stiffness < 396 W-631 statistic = 639.0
